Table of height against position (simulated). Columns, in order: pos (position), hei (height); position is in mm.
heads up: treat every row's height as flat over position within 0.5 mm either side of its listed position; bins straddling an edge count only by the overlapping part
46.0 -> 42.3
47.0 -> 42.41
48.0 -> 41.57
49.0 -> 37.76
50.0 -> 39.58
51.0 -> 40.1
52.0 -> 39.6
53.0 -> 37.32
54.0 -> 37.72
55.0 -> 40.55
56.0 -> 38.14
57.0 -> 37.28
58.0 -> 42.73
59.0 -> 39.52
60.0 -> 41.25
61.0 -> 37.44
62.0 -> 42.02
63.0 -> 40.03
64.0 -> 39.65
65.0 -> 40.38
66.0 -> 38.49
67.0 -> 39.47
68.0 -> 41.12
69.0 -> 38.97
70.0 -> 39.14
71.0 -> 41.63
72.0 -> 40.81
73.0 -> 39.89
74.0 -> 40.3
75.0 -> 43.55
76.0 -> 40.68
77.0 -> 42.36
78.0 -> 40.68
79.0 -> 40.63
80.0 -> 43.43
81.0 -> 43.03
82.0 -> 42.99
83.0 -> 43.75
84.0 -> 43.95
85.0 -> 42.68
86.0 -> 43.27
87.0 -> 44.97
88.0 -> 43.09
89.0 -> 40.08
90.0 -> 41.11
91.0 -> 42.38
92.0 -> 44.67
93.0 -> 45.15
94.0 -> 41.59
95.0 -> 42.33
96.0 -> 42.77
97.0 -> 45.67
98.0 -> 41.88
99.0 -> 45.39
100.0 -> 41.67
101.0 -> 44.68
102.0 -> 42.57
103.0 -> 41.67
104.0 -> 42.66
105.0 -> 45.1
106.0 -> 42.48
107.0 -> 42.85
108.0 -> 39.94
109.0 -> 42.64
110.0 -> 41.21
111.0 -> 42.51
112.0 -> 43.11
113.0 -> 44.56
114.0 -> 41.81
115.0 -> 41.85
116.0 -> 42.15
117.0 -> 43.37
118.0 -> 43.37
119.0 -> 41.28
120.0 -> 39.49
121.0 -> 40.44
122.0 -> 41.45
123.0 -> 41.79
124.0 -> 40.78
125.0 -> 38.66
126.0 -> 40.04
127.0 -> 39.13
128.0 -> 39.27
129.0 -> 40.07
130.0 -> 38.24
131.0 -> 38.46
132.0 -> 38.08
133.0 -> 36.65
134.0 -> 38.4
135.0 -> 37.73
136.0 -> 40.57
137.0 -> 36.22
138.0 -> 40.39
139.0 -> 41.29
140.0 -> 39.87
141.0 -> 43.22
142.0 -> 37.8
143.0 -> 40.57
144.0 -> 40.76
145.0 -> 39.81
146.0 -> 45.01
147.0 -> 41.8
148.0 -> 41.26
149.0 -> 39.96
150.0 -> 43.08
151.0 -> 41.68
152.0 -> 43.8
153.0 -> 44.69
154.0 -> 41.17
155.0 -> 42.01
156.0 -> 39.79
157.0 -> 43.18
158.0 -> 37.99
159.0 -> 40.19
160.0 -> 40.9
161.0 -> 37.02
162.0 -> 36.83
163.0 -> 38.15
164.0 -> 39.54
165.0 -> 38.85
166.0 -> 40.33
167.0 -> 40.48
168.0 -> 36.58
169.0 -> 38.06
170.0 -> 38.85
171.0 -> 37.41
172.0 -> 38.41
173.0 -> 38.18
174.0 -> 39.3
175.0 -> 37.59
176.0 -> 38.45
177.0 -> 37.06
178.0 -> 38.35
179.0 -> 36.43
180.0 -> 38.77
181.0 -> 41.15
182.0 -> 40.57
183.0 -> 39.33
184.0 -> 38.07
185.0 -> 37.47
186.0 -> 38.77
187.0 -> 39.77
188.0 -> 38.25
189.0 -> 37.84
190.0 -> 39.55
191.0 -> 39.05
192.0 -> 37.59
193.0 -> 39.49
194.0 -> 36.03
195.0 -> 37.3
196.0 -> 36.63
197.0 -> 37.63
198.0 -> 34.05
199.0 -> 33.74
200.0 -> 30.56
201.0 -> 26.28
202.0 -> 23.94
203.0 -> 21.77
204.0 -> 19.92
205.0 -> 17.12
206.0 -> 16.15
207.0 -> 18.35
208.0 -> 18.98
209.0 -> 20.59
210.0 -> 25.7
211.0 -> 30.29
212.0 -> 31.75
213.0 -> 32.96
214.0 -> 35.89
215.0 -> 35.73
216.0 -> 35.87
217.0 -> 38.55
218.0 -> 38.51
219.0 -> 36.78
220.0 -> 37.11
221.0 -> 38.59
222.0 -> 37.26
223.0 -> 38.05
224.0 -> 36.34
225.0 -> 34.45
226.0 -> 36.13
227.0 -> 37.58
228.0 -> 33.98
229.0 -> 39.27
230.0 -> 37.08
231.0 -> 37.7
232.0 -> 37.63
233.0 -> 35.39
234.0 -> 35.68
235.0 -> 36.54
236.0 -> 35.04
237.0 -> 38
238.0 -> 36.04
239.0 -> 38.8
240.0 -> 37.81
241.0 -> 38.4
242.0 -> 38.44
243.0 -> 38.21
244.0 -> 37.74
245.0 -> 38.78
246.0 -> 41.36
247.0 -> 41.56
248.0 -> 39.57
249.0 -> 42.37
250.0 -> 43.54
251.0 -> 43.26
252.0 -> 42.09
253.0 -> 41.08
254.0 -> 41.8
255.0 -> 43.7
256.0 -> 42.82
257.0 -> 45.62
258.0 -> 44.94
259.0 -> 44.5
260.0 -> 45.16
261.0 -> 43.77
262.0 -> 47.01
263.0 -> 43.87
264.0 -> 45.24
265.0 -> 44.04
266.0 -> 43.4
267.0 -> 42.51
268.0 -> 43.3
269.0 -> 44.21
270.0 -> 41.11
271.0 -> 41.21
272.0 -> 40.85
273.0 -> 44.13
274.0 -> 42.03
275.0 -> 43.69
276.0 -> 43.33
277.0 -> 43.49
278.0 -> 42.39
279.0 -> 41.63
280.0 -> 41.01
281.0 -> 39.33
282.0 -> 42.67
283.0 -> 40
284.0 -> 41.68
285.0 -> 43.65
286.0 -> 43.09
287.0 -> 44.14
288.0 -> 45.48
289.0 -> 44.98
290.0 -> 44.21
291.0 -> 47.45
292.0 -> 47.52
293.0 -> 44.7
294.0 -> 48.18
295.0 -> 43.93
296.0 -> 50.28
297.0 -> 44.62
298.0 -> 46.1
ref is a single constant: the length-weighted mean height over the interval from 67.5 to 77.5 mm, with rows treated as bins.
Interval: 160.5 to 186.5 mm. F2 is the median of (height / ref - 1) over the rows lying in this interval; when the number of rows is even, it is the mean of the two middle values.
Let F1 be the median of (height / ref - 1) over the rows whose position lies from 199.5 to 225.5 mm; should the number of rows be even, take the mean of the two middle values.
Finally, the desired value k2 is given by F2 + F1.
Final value -0.27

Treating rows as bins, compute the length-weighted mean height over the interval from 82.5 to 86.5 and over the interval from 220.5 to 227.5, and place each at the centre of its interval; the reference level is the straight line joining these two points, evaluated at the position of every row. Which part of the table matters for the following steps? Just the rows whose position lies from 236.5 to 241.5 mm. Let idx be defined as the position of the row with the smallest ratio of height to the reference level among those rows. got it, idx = 238.0 mm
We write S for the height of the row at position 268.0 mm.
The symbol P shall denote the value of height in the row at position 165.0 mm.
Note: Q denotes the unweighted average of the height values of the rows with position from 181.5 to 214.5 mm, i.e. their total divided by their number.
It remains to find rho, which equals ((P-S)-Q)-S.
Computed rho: -80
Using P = 38.85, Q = 31.9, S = 43.3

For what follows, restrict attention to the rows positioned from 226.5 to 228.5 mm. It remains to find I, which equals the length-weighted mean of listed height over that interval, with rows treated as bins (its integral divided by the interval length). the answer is 35.8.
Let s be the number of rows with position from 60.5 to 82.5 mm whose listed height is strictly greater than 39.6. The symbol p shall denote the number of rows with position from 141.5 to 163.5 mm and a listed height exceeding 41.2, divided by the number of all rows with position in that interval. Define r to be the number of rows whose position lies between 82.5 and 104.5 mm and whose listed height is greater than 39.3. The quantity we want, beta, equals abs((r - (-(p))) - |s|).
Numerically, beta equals 5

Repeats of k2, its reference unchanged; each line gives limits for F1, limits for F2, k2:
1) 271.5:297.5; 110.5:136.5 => 0.06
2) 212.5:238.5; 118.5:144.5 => -0.12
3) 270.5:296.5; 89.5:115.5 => 0.11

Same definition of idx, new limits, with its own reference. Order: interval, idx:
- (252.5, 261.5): 253.0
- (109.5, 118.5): 110.0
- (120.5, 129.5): 125.0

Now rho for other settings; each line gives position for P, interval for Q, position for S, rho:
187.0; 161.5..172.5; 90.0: -81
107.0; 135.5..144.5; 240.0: -73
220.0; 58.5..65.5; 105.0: -93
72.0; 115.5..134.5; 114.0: -83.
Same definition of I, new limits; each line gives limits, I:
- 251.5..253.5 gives 41.6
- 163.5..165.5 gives 39.2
